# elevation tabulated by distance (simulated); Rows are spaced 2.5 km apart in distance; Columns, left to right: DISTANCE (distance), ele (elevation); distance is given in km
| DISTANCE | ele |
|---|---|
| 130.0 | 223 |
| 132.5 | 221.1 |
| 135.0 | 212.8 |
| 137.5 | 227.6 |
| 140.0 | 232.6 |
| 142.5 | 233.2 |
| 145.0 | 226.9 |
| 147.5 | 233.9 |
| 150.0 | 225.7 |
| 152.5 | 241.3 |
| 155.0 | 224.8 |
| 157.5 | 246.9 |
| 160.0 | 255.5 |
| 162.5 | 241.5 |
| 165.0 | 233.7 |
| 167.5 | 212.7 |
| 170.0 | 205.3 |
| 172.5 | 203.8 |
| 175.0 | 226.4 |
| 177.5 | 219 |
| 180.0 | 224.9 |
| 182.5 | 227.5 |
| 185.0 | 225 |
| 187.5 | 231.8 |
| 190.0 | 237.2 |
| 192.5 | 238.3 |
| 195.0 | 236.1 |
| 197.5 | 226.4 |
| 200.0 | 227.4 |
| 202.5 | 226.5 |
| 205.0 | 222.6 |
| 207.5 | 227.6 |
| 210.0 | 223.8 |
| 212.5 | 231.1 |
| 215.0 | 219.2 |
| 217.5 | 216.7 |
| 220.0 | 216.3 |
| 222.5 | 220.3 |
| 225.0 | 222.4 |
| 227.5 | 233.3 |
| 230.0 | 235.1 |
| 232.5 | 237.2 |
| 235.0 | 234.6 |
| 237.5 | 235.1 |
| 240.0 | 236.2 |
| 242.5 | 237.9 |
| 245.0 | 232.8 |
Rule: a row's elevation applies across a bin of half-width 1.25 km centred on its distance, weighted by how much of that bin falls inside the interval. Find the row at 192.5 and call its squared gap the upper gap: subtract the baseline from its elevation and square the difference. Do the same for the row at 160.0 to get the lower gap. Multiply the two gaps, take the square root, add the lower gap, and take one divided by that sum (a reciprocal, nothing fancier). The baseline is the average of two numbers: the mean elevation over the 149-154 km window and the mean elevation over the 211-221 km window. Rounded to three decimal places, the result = 0.001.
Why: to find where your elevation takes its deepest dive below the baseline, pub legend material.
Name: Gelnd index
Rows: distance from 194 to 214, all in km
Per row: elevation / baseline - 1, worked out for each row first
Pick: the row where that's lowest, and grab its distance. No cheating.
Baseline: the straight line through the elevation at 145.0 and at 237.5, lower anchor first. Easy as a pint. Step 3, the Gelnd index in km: 205.0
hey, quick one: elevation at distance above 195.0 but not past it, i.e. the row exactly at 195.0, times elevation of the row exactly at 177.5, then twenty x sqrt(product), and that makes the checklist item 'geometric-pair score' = 4548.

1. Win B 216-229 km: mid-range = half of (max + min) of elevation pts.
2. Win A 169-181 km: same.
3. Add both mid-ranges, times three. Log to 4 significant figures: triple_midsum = 1320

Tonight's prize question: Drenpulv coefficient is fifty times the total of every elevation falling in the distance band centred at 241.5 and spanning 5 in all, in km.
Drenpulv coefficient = 23705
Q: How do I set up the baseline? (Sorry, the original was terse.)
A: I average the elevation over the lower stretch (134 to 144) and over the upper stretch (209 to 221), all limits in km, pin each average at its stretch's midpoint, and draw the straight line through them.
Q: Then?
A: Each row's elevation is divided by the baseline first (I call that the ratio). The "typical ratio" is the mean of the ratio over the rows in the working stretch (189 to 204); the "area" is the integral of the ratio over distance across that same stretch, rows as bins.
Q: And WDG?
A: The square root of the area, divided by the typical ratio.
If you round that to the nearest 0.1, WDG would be 3.8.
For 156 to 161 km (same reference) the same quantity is 2.1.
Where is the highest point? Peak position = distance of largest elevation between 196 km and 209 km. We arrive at 207.5 km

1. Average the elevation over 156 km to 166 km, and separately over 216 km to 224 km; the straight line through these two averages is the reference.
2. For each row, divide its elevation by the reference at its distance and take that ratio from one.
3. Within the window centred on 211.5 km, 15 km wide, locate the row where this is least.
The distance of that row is 212.5 km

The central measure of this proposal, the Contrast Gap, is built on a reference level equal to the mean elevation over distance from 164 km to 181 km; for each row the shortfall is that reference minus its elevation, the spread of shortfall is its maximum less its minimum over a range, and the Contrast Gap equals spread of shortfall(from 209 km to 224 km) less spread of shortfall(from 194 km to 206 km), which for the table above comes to 1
